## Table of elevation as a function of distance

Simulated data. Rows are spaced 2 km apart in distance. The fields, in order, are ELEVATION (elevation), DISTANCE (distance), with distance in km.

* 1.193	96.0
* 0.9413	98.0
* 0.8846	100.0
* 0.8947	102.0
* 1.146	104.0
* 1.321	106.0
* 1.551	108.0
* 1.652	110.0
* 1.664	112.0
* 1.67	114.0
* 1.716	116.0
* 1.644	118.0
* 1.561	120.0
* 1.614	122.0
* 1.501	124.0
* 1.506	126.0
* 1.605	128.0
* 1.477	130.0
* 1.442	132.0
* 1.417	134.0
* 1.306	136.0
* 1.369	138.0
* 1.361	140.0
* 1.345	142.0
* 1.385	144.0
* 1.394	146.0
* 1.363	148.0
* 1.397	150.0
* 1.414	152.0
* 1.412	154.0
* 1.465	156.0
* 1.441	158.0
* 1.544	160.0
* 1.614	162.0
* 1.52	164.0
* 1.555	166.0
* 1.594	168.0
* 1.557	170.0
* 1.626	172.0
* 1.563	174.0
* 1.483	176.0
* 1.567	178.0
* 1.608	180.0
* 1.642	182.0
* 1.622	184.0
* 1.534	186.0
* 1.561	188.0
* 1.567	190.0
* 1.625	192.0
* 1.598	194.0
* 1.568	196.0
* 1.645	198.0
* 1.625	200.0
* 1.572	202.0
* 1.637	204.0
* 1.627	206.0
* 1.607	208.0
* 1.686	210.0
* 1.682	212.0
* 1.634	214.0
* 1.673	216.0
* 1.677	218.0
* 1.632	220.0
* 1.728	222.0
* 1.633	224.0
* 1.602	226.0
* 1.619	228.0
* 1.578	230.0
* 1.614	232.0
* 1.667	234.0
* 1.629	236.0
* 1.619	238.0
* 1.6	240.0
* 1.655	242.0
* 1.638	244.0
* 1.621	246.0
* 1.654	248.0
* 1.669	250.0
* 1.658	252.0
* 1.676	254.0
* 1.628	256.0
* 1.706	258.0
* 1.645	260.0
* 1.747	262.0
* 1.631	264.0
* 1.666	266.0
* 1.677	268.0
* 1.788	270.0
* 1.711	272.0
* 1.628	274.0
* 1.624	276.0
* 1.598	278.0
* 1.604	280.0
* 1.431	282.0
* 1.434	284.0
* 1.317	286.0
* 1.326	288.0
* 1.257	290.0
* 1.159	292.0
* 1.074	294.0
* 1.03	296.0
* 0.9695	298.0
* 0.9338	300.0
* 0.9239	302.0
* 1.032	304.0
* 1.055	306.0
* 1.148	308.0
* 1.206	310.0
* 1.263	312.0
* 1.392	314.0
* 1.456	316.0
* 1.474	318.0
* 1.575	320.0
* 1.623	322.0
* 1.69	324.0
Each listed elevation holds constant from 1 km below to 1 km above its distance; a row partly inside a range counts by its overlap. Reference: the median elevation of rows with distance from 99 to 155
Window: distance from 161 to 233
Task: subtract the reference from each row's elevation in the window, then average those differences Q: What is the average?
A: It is 0.19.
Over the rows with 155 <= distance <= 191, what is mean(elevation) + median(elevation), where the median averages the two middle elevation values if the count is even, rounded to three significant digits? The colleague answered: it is 3.12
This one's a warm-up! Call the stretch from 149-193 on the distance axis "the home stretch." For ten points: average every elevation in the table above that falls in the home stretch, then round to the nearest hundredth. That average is 1.54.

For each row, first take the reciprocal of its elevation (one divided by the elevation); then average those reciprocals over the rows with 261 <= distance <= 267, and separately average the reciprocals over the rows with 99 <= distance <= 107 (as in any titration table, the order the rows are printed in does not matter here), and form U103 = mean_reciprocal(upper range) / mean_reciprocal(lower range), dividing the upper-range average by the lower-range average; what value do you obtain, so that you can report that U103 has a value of 0.61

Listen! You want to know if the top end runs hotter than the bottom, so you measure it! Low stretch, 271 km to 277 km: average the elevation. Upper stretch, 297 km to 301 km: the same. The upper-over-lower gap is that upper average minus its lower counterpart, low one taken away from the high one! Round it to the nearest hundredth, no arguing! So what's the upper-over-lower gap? -0.70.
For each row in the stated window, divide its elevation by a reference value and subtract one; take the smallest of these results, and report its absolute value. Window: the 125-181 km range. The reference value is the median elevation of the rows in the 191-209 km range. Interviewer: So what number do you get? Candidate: 0.20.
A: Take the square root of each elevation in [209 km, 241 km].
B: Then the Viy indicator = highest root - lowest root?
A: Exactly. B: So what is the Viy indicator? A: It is 0.058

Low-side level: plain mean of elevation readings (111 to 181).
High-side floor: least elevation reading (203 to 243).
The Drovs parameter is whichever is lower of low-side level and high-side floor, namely 1.5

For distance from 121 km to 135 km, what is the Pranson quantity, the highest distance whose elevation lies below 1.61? 134.0 km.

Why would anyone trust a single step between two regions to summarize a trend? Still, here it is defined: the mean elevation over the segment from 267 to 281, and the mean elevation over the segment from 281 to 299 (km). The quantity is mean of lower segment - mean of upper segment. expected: 0.44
